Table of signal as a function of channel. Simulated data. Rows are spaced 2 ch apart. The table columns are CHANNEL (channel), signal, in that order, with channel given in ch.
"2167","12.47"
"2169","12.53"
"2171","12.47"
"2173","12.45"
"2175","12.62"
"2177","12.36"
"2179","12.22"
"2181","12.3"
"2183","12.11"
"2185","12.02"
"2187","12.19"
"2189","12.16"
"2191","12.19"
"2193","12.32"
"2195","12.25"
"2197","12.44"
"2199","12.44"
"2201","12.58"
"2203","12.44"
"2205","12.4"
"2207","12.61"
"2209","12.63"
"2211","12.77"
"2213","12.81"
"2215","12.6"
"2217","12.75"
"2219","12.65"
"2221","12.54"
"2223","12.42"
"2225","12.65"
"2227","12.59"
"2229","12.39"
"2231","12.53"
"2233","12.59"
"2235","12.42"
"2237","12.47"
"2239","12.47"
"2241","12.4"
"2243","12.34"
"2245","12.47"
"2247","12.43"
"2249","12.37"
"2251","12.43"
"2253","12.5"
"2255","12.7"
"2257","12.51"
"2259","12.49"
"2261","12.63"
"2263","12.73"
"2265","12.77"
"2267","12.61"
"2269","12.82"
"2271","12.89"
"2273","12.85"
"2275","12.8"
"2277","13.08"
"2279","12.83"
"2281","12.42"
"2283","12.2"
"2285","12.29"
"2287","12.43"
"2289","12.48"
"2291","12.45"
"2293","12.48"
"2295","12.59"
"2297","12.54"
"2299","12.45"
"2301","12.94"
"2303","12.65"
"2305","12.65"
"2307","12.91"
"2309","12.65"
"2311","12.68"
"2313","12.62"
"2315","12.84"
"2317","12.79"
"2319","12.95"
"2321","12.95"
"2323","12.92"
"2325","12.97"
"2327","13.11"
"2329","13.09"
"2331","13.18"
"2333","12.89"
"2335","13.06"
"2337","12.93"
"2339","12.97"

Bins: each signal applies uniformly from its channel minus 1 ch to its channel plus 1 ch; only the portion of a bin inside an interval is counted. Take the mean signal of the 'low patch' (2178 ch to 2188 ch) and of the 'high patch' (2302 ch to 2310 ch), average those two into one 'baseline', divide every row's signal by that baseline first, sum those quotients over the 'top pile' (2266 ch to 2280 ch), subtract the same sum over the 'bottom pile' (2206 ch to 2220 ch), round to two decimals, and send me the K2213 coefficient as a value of 0.09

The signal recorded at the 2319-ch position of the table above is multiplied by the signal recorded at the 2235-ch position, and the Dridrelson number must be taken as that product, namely 161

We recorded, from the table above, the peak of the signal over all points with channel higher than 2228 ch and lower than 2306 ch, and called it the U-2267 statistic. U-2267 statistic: 13.08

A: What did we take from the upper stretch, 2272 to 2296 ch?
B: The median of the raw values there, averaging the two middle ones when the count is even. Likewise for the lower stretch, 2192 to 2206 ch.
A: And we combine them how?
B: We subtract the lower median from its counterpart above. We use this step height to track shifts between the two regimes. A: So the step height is 0.04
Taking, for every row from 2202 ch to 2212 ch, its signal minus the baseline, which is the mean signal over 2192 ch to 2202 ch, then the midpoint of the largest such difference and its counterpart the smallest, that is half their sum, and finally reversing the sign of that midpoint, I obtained -0.18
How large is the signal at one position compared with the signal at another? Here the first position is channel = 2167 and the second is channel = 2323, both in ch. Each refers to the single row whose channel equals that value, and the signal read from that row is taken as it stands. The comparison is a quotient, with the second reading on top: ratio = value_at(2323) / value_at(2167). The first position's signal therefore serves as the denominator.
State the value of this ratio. 1.036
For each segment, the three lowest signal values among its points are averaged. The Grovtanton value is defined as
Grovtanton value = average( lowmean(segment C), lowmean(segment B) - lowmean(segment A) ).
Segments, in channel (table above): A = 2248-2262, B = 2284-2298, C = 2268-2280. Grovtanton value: 6.39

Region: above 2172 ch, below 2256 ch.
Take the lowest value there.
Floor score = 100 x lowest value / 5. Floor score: 240.4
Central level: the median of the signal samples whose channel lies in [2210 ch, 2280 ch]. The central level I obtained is 12.6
